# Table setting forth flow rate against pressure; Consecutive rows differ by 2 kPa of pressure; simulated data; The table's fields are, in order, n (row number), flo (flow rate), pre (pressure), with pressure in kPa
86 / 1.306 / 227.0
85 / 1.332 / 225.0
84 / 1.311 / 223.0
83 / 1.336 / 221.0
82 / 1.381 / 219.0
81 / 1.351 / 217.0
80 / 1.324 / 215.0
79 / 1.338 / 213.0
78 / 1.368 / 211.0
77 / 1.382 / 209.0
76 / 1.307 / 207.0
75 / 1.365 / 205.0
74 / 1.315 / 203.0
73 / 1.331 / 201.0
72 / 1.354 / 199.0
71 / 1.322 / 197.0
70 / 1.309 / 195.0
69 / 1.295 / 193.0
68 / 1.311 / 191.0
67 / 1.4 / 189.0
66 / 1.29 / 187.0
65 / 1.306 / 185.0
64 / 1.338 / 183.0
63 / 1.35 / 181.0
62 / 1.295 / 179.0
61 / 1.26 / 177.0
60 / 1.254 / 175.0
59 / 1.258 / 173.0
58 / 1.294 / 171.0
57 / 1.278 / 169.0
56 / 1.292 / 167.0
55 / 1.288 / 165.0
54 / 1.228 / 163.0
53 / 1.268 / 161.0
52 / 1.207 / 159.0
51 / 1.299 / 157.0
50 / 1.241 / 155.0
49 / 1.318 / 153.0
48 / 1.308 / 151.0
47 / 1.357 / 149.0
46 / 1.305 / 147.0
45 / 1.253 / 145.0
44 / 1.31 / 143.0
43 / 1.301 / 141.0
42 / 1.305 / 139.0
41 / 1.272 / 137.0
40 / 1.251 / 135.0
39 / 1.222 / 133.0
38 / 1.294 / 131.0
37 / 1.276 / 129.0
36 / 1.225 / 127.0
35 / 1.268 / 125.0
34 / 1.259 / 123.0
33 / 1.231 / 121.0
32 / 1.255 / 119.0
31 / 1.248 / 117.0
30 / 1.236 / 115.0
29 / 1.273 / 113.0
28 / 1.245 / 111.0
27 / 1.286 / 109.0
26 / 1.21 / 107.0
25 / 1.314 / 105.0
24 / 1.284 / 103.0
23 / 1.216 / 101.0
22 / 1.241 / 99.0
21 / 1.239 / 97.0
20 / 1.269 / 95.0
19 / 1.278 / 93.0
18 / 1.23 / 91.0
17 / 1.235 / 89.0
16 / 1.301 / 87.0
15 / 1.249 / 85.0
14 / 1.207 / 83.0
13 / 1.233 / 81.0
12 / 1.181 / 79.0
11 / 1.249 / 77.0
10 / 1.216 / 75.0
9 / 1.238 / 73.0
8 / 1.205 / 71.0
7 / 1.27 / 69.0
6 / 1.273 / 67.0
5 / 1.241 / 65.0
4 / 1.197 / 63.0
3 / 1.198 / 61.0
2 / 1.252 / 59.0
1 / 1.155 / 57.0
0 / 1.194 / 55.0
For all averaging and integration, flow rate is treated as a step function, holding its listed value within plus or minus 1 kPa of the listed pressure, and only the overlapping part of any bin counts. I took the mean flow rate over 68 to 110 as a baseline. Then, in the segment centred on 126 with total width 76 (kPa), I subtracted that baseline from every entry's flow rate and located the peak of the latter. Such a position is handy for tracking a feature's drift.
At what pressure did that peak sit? 149.0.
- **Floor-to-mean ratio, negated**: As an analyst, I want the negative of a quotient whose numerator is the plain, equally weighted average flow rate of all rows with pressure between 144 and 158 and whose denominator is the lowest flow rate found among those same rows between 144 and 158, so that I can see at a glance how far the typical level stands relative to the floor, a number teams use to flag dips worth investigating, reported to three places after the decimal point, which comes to -1.045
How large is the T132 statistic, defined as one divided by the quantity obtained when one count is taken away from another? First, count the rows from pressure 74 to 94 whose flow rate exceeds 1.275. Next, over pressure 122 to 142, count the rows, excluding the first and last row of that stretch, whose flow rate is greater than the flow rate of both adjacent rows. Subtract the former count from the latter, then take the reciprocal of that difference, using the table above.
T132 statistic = 1.0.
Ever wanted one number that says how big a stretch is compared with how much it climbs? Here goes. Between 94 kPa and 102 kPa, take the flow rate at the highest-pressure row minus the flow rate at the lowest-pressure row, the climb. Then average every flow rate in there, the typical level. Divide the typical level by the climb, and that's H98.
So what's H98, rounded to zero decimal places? -23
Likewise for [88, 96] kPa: 37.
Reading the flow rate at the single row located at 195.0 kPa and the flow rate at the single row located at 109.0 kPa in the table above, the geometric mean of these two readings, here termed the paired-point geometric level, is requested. 1.30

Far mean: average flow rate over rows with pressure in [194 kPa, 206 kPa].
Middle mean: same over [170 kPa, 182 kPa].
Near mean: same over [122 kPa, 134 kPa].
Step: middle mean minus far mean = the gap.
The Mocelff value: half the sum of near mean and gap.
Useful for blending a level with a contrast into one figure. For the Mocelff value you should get 0.605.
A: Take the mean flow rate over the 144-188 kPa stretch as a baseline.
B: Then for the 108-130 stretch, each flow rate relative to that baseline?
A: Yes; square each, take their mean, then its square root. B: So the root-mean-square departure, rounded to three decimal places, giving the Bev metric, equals 0.036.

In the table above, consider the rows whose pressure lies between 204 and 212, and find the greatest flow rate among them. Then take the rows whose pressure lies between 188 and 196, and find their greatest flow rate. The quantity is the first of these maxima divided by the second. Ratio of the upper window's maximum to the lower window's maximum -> 0.987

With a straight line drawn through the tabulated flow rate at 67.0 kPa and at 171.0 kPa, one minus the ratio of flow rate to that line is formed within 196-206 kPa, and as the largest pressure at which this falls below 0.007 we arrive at 205.0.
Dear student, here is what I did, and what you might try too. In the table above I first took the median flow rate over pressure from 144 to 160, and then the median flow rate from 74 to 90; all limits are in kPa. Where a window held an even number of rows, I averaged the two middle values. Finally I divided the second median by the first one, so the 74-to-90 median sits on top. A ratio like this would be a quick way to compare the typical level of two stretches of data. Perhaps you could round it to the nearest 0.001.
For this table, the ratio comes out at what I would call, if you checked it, 0.948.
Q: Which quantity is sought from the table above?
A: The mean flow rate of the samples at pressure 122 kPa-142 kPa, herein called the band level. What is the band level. 1.27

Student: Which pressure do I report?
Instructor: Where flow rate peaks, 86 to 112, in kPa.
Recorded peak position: 105.0 kPa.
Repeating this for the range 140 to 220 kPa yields 189.0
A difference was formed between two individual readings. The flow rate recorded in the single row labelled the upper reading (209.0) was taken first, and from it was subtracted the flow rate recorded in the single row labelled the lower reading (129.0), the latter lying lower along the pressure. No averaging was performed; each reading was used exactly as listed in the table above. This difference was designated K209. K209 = 0.11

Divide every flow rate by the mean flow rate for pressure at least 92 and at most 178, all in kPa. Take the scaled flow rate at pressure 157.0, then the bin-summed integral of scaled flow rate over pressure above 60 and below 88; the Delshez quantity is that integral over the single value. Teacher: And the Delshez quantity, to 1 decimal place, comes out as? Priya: 26.6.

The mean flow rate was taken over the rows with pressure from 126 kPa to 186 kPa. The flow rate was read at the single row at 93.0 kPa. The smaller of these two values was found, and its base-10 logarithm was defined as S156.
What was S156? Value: 0.107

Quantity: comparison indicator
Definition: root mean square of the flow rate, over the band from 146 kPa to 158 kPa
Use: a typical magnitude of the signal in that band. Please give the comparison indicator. 1.31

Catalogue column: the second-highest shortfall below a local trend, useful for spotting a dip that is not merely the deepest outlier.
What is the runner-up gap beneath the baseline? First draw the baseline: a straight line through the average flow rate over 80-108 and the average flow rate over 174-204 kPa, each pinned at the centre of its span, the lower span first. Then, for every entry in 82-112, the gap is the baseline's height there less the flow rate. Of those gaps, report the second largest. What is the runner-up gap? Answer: 0.039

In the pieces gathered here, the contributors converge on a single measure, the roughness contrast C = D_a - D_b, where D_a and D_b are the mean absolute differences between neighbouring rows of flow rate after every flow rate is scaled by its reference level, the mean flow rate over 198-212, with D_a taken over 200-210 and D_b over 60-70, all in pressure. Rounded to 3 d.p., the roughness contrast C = 0.022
